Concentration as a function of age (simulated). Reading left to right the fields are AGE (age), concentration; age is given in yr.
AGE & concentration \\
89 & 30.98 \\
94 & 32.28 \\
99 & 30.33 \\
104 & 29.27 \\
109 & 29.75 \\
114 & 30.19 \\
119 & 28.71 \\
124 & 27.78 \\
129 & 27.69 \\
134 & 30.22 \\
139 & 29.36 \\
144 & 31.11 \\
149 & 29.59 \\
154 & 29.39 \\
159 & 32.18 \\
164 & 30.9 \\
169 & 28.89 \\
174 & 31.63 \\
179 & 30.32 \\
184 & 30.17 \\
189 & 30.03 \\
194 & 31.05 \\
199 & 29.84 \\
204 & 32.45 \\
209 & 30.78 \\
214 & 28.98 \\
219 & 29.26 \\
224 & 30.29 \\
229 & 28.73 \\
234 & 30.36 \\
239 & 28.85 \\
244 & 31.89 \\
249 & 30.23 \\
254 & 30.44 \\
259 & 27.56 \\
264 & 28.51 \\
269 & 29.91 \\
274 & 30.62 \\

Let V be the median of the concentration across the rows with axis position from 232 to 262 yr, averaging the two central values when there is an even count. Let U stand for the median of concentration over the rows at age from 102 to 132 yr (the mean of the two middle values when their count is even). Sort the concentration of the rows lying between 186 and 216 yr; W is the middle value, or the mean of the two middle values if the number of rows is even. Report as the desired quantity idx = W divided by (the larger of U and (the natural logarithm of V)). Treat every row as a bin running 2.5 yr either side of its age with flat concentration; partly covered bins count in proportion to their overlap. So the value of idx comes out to 1.05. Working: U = 29.0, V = 30.3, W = 30.4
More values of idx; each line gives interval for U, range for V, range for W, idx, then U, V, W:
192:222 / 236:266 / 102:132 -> 0.96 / 30.3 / 29.5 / 29.0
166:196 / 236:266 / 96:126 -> 0.98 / 30.2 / 29.5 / 29.5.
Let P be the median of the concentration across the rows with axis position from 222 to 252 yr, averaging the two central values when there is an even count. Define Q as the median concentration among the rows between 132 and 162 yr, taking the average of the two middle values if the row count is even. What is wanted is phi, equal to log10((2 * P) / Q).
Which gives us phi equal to 0.306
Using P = 30.3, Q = 29.9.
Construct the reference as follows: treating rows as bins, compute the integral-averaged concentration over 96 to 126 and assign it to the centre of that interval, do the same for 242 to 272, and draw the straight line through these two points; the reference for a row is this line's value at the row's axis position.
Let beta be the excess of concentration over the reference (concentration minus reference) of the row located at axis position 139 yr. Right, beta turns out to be -0.1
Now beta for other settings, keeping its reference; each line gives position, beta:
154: -0.1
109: 0.3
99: 0.9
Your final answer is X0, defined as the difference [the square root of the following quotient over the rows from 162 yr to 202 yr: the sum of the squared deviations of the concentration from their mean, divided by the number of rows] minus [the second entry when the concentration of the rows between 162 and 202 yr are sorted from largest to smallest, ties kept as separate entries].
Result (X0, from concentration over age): -30.3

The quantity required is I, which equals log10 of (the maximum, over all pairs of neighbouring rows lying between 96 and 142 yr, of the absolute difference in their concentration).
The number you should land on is 0.40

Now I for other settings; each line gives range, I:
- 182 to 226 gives 0.42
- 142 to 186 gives 0.45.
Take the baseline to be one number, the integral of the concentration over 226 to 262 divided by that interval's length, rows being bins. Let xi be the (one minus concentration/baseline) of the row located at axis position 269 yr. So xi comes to -0.007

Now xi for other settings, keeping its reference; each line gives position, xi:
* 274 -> -0.030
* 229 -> 0.033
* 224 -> -0.019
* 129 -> 0.068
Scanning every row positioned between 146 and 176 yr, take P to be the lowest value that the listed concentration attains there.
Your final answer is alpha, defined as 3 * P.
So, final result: 86.7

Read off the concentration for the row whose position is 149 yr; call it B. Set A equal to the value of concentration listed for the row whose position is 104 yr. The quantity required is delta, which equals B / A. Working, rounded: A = 29.27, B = 29.59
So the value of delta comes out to 1.01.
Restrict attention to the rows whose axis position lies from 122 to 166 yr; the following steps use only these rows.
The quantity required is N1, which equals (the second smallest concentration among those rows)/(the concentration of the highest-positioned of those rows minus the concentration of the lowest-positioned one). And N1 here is 9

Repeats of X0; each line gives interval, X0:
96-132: -29.2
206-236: -29.6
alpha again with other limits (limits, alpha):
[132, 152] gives 88.1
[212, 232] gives 86.2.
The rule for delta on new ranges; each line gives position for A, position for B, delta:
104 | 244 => 1.09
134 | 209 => 1.02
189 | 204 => 1.08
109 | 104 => 0.98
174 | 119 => 0.91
